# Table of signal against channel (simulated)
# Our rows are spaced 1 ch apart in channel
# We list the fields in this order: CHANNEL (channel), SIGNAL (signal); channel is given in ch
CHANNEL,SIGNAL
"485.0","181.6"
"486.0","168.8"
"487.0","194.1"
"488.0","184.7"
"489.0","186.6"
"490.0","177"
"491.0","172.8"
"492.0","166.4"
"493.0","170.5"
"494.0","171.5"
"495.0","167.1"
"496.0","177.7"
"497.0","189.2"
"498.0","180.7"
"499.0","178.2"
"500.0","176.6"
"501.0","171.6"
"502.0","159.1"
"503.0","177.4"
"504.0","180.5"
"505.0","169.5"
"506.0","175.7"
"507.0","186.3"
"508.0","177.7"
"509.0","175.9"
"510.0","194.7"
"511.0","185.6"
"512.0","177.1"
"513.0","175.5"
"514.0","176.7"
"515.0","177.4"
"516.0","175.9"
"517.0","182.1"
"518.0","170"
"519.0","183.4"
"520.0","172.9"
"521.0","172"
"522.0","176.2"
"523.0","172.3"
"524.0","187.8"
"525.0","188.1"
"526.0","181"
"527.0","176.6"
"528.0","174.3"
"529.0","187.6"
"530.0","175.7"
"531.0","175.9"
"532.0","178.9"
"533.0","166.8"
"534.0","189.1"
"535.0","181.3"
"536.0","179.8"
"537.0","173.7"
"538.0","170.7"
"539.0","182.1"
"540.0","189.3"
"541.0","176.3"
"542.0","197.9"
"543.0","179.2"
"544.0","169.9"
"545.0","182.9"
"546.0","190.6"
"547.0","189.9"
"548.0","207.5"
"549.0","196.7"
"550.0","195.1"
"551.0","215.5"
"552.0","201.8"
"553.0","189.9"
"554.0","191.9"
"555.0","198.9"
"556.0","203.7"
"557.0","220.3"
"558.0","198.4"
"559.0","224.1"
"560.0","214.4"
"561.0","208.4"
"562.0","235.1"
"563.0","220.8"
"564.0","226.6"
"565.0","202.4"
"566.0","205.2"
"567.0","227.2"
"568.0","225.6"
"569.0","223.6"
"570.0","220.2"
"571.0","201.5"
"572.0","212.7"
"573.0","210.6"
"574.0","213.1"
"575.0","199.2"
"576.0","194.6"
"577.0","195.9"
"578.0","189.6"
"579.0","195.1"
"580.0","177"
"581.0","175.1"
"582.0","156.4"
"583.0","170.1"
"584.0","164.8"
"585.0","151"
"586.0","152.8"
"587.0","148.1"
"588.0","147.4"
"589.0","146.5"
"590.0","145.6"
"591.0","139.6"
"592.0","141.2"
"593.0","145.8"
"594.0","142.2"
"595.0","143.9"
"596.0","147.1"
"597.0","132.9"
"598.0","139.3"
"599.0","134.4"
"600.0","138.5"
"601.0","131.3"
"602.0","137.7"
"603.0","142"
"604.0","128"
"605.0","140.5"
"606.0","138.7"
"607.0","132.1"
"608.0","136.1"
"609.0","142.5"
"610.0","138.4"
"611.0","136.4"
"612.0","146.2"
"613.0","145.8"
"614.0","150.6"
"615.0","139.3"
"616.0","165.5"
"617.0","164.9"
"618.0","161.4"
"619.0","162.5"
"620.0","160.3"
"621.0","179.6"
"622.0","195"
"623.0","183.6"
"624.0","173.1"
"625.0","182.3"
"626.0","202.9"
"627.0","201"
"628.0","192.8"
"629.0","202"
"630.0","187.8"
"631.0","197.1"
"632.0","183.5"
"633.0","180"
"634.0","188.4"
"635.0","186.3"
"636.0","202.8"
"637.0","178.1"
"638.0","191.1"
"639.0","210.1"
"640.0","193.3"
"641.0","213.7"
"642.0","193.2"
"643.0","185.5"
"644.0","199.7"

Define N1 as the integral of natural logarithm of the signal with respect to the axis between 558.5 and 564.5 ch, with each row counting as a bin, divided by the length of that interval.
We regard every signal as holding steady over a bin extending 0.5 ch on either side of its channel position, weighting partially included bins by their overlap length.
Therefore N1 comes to 5.40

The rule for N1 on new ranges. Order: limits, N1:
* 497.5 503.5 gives 5.16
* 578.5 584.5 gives 5.15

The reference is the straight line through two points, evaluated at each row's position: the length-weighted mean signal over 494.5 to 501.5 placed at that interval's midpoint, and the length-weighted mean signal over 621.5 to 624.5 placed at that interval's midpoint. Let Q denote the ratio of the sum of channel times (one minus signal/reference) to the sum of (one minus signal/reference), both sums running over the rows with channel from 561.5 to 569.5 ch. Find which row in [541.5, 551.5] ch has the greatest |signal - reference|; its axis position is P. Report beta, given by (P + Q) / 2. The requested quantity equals 558.2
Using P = 551.0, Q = 565.4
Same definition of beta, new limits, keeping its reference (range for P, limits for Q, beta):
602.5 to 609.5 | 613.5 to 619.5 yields 610.1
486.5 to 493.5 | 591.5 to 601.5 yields 541.9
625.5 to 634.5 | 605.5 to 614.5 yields 617.9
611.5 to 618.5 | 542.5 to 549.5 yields 581.7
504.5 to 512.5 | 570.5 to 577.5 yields 541.8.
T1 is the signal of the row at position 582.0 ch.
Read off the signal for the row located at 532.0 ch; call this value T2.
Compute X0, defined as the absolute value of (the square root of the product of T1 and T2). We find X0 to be 167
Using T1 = 156.4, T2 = 178.9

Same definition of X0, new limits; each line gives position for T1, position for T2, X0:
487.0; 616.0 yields 179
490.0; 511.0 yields 181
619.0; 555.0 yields 180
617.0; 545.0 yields 174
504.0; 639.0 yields 195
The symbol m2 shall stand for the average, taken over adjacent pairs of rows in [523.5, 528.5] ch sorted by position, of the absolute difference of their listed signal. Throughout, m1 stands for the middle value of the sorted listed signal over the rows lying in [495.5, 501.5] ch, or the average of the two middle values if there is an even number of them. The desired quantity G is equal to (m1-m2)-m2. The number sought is 171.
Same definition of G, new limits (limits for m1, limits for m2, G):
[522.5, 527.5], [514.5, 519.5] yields 164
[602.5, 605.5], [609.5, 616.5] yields 122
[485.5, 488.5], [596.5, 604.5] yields 171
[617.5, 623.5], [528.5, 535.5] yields 152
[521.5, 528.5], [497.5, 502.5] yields 166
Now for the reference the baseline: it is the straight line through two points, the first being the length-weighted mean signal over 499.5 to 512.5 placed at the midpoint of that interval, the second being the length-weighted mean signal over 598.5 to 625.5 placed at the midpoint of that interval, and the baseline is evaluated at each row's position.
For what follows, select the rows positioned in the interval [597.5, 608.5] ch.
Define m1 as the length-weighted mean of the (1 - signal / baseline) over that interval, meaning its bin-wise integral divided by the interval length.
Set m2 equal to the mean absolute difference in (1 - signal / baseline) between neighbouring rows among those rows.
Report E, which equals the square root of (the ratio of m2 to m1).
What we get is 0.62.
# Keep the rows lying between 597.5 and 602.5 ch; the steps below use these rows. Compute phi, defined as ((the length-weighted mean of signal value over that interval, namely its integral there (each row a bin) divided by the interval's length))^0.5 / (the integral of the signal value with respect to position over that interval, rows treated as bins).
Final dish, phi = 0.017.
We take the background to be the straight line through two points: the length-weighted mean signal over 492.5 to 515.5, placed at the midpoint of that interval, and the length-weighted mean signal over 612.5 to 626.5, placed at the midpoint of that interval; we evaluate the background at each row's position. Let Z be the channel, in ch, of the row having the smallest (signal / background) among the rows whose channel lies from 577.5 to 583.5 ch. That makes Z 582.0 ch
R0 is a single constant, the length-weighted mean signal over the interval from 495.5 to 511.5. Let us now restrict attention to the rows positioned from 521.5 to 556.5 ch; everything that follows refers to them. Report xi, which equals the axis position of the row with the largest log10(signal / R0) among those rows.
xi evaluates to 551.0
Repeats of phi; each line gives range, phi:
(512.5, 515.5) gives 0.025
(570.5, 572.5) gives 0.035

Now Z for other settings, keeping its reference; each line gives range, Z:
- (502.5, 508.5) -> 505.0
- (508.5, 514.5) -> 513.0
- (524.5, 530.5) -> 528.0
